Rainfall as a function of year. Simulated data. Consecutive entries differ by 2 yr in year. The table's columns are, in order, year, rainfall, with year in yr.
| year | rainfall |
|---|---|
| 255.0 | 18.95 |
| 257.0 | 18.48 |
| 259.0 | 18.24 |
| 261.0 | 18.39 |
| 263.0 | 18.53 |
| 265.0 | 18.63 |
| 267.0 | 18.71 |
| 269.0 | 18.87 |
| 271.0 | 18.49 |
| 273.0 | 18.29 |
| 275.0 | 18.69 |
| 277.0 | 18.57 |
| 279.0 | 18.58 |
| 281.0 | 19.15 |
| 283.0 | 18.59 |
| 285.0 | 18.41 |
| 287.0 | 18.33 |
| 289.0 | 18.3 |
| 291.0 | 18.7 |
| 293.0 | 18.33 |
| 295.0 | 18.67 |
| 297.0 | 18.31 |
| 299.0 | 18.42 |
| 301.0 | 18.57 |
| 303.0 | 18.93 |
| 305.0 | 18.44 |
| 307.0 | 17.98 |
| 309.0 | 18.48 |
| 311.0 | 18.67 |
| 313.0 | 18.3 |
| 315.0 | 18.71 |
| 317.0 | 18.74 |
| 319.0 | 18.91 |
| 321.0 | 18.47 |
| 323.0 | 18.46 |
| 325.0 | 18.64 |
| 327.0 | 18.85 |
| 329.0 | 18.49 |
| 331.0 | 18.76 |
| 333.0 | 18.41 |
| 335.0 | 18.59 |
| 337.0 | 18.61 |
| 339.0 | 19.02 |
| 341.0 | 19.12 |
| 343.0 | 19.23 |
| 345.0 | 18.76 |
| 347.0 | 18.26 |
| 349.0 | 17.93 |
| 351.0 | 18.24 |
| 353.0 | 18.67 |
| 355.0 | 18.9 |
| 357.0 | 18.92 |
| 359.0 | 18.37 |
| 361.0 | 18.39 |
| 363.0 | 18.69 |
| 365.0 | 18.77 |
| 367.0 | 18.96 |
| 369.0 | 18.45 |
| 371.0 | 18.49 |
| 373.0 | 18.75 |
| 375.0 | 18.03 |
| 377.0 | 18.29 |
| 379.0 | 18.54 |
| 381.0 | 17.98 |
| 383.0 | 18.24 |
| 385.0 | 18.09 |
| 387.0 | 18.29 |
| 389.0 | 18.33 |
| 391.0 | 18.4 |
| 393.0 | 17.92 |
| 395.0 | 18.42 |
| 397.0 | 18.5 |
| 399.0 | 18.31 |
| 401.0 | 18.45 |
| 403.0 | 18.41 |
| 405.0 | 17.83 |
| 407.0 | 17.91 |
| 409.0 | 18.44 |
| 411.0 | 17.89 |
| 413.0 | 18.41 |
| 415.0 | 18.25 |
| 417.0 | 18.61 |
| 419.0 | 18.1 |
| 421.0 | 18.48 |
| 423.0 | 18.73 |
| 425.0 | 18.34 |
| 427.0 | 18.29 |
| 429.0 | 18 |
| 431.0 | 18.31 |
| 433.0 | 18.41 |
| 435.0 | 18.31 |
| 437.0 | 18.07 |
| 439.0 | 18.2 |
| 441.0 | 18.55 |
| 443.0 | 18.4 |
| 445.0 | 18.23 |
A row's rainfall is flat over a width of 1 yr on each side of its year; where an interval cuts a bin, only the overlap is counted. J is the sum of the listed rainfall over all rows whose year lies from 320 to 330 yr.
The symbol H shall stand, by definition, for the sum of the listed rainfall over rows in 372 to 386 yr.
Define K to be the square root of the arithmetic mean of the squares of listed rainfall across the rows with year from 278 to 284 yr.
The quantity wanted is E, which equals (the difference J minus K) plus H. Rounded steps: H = 128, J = 93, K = 18.8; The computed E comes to 202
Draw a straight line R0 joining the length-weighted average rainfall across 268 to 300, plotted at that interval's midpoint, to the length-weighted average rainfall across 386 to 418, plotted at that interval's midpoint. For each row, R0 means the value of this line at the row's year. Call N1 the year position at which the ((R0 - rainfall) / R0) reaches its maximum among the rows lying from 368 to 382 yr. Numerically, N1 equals 381.0 yr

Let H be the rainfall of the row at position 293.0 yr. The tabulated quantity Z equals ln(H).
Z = 2.909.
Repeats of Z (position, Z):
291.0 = 2.929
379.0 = 2.920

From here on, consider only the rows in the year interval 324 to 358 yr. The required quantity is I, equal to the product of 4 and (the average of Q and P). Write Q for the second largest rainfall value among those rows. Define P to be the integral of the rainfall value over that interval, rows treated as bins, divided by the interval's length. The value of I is 75.6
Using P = 18.7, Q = 19.12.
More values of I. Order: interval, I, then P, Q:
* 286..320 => 74.9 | 18.5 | 18.91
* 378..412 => 73.5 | 18.2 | 18.5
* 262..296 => 74.9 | 18.6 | 18.87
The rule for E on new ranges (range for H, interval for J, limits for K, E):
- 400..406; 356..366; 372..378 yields 129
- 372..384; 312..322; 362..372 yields 184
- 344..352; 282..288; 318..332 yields 110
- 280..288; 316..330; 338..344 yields 186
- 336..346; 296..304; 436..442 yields 151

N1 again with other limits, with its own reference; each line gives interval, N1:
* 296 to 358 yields 307.0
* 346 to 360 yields 349.0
